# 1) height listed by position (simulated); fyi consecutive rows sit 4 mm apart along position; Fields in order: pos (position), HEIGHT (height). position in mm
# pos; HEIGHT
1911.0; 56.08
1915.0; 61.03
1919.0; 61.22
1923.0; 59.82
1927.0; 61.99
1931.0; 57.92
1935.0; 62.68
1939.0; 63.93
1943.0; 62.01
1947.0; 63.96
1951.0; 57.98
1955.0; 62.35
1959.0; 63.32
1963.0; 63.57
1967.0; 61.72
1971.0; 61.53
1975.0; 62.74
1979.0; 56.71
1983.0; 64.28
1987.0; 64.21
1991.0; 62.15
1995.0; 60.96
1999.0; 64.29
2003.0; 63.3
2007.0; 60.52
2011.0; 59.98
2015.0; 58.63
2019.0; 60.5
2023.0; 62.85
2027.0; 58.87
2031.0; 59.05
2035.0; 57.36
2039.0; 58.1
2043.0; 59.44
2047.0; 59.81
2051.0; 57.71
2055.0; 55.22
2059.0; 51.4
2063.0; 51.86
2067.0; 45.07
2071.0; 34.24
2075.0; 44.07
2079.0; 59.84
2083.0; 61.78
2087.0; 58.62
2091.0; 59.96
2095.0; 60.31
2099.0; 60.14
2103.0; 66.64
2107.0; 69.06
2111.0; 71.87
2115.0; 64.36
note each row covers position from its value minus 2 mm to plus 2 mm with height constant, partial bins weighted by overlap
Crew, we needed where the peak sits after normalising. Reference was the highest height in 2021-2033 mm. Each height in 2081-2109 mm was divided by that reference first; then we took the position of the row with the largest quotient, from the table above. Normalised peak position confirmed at 2107.0 mm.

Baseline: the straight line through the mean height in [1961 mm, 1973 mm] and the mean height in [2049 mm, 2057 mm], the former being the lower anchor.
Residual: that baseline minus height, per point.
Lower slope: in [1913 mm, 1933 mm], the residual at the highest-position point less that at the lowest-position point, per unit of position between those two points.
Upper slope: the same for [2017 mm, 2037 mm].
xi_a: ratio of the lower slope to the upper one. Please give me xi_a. 1.0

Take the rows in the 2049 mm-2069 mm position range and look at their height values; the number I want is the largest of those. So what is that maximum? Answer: 57.71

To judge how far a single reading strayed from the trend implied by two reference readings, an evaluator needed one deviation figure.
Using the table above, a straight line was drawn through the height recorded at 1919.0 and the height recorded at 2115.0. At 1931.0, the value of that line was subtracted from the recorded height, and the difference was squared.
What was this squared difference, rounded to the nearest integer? 12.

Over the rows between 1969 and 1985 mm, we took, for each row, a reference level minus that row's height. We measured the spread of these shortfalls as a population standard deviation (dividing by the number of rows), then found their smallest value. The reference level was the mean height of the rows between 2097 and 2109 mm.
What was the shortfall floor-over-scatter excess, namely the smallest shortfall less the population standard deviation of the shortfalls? -2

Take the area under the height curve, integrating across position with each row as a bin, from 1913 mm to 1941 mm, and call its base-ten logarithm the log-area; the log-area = 3.23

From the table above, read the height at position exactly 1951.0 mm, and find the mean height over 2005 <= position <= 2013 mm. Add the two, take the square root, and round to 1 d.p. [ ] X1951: 10.9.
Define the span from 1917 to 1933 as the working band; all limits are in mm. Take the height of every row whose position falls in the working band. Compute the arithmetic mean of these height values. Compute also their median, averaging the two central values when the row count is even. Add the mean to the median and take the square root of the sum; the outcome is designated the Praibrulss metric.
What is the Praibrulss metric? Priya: 11.0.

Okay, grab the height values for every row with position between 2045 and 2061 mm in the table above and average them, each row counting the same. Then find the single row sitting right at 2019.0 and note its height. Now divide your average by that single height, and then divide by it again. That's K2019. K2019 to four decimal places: 0.0153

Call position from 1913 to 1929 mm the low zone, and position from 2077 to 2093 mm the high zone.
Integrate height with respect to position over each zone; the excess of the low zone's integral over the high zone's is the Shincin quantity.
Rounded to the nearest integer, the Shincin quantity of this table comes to 15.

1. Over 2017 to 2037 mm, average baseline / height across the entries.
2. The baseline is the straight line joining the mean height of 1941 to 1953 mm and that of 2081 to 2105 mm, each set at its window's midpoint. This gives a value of 1.03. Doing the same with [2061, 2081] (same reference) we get 1.35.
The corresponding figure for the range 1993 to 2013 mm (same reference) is 0.99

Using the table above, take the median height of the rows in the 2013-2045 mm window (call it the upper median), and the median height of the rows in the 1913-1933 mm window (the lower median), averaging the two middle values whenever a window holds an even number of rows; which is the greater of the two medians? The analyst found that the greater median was 61.0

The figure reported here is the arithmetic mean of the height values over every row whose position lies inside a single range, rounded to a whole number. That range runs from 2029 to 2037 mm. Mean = 58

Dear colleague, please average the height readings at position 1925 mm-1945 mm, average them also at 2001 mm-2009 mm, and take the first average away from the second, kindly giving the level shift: 0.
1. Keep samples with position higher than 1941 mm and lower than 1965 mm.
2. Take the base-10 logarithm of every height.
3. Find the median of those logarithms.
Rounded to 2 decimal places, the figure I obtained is 1.80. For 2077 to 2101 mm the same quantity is 1.78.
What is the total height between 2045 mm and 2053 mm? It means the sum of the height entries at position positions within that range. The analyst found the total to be 118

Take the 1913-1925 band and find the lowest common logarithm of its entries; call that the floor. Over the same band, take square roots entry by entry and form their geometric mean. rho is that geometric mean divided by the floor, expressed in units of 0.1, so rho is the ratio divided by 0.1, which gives 43.8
